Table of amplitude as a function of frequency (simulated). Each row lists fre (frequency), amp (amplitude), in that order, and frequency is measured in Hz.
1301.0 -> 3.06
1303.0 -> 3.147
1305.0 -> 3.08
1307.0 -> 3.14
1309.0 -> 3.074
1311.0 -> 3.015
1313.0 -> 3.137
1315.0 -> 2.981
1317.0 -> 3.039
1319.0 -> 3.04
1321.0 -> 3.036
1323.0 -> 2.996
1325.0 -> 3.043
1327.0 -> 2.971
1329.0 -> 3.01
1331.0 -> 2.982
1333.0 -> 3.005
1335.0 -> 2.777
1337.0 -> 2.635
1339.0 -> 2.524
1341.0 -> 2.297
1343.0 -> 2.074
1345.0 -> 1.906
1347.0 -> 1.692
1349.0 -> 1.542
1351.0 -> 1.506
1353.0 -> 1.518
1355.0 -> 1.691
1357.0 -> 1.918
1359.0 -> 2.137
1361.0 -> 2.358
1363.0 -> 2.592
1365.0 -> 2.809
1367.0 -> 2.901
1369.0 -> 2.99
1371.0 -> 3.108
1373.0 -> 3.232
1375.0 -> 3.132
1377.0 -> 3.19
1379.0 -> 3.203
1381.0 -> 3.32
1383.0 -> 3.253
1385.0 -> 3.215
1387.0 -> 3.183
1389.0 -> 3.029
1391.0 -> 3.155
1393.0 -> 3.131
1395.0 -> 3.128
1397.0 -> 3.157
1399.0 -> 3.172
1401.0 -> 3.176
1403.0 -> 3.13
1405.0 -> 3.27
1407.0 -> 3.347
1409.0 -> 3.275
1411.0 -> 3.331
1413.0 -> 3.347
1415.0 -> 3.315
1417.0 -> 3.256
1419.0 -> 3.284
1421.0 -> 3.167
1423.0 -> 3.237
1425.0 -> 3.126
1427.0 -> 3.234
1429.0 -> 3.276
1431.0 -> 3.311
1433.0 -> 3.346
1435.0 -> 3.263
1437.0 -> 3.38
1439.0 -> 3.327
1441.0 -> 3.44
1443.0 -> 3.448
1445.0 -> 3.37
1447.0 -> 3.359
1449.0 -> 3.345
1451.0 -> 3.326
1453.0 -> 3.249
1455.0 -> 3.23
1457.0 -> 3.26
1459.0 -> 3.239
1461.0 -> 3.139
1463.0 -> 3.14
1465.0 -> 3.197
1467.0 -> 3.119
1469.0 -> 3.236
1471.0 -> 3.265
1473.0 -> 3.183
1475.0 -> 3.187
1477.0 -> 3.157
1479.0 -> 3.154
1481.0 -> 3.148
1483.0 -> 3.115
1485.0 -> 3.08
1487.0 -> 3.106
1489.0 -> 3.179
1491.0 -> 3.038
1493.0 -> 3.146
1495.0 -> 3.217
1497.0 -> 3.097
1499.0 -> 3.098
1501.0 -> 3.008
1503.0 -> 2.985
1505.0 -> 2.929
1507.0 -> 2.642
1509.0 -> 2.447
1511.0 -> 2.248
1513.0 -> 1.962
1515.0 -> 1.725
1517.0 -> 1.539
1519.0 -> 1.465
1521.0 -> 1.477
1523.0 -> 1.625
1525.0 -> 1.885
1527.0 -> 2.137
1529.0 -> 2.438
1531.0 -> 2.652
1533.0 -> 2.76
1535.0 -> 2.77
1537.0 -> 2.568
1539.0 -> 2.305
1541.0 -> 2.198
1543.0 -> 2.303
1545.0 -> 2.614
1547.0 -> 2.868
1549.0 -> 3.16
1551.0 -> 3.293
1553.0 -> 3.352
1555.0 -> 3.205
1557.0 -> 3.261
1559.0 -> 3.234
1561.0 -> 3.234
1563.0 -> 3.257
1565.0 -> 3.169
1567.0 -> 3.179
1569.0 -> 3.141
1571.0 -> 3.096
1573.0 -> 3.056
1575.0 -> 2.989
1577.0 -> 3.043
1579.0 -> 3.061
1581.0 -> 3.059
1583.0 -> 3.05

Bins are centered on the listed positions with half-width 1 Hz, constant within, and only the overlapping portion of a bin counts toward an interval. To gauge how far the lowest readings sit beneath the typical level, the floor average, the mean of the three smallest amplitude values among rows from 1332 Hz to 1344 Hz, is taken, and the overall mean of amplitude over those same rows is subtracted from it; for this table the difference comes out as -0.25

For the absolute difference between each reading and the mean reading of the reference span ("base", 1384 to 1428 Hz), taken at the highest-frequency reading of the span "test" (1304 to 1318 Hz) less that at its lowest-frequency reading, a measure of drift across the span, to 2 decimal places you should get 0.04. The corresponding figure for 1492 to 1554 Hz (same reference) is 0.07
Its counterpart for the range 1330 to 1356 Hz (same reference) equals 1.29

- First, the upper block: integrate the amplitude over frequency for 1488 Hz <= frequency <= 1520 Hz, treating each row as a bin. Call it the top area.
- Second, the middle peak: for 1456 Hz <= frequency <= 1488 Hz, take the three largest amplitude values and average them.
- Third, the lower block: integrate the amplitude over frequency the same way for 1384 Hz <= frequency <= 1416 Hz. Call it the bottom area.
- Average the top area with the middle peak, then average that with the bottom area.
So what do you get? 73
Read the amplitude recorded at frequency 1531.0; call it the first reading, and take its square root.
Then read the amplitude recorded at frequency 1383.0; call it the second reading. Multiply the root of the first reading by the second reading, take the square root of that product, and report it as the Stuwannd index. 2.30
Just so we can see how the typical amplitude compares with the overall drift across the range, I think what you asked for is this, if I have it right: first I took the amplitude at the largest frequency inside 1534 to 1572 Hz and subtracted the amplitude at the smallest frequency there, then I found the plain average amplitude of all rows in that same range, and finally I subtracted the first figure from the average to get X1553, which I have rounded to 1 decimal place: 2.6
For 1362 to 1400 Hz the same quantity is 2.5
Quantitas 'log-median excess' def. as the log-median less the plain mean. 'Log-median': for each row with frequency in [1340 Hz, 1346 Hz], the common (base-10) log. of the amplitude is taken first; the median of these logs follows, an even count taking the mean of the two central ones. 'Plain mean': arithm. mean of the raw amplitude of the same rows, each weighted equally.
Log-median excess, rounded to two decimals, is -1.78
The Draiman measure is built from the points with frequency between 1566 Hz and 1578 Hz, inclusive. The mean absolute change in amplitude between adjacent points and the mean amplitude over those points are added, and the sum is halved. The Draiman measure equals 1.57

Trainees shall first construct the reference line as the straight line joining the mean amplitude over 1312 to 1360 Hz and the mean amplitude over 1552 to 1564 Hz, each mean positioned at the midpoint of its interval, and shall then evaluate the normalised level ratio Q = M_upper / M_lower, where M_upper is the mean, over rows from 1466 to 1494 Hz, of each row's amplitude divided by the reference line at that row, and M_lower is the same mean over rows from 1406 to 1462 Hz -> 0.9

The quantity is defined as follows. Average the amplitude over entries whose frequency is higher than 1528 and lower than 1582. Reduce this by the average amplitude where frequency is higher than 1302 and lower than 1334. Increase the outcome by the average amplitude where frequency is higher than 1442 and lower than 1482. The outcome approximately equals 3.13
